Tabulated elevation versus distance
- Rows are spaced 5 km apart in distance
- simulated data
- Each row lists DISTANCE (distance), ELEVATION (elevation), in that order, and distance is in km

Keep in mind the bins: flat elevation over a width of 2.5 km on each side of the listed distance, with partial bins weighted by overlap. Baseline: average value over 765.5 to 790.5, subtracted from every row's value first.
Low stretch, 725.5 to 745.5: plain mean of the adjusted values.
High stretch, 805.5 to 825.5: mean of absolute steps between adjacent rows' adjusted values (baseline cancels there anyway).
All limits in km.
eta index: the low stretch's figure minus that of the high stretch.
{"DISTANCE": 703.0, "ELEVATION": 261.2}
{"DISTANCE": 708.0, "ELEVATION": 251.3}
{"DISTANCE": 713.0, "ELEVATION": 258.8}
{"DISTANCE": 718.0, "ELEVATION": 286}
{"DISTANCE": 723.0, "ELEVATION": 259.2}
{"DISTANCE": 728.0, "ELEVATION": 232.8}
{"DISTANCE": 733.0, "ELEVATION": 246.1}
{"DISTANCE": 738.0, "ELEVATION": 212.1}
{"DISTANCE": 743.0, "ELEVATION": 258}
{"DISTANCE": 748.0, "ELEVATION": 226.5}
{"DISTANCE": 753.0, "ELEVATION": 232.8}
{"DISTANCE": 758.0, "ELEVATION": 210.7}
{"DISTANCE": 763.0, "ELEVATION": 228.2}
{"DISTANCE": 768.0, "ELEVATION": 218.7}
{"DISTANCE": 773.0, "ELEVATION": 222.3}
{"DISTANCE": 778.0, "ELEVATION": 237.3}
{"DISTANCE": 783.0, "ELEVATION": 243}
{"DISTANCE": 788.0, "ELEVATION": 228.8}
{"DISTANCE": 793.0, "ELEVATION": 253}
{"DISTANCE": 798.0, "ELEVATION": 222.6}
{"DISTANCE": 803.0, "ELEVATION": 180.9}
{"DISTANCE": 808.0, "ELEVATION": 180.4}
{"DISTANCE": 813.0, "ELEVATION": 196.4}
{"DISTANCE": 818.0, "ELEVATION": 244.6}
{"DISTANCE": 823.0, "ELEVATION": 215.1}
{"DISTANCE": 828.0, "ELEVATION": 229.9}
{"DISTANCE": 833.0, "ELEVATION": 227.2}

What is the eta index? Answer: -24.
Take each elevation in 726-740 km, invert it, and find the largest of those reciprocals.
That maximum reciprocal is 0.0047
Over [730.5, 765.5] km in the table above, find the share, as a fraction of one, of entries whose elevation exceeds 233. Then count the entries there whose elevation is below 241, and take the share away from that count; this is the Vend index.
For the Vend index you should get 4.7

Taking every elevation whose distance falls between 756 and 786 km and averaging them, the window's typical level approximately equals 227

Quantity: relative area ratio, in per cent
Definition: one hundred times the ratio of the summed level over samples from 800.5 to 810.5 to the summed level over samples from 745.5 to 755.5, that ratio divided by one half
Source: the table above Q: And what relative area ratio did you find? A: 157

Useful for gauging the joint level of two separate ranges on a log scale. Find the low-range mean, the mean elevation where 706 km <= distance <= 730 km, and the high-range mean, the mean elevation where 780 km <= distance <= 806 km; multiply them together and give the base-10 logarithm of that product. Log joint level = 4.76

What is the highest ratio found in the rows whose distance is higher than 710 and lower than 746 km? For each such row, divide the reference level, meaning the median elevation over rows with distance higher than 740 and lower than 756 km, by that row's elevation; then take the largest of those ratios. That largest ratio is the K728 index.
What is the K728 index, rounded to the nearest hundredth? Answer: 1.10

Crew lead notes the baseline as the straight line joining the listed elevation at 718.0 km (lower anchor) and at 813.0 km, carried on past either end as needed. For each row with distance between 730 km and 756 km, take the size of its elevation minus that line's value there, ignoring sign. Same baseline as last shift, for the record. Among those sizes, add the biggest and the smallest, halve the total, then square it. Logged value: 884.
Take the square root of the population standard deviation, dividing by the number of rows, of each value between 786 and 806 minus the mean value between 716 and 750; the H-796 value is 5.1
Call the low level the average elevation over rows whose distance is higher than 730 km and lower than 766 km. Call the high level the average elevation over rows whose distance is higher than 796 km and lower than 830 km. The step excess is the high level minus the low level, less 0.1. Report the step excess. -21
